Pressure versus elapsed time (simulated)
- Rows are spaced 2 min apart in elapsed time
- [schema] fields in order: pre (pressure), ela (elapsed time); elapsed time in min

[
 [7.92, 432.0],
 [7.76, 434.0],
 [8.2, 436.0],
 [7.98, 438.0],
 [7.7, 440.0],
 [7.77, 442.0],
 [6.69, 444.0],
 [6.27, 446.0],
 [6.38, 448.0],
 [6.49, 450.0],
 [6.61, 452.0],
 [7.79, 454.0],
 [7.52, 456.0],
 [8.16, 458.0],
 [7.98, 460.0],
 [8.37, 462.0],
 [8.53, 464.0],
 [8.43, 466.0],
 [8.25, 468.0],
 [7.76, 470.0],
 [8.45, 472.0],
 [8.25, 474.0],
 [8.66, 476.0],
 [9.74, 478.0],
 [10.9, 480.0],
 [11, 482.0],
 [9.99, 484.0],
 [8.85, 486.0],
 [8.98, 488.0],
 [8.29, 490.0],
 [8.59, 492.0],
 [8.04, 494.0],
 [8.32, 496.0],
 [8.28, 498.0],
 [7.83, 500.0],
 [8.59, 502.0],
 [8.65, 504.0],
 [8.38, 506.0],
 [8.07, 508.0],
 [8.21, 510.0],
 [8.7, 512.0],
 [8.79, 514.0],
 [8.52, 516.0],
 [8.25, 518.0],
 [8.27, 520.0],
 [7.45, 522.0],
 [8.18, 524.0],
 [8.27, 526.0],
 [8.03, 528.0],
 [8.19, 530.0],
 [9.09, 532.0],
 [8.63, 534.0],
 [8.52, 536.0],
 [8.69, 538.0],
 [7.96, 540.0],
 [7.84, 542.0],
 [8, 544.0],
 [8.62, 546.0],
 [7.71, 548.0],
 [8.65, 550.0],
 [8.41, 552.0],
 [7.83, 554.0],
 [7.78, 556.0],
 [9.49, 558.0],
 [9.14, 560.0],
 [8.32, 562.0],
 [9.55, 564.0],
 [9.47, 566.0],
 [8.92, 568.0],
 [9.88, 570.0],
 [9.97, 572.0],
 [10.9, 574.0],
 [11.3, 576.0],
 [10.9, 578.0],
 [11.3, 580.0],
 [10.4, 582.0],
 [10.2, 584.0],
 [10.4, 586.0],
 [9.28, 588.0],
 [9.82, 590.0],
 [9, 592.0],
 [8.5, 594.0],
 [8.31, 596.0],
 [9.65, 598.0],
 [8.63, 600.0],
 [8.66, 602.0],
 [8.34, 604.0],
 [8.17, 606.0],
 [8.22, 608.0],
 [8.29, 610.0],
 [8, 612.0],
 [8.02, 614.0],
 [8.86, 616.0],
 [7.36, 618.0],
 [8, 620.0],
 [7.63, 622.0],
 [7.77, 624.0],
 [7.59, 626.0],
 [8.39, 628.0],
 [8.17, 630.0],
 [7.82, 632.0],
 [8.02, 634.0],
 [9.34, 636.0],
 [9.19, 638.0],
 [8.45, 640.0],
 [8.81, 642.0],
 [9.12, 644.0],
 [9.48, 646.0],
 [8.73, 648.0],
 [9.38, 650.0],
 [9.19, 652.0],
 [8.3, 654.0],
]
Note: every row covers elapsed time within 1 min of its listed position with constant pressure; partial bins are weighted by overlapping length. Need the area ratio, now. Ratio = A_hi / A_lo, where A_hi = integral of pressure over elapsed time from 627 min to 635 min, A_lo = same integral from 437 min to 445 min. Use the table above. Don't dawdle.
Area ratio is 1.07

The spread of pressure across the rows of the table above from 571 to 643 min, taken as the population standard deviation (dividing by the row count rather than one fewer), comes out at 1.1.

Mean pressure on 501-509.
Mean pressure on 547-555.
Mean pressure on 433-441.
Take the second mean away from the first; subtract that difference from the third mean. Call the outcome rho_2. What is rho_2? 7.6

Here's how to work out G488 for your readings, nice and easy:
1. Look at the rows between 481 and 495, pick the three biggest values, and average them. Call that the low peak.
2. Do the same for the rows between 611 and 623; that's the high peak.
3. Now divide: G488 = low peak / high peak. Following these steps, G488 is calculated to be 1.20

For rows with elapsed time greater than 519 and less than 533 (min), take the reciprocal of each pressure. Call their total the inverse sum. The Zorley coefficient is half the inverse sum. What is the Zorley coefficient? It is 0.43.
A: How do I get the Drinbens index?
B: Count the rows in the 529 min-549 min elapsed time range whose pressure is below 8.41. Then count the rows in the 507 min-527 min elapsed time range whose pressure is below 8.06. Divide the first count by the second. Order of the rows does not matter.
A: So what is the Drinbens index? 5.0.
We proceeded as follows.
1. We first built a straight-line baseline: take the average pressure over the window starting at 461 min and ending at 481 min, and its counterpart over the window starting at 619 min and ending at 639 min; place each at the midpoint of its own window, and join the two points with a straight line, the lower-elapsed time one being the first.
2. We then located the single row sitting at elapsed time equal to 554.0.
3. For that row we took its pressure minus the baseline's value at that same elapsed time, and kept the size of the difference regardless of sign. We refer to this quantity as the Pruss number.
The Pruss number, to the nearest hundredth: 0.62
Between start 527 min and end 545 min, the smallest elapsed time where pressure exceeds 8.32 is 532.0 min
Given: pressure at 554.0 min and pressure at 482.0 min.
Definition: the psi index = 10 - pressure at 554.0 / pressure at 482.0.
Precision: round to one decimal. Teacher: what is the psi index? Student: 9.3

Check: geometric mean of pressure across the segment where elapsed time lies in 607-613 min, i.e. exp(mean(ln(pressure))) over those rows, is 8.2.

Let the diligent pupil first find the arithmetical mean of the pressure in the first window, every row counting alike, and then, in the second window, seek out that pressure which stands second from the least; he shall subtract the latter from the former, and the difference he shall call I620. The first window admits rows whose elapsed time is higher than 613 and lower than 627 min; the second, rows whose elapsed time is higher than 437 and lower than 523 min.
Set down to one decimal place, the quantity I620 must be 1.5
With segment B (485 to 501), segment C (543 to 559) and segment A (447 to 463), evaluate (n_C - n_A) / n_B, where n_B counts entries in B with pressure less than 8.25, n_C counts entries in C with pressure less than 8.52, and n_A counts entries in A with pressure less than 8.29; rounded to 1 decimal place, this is -1.0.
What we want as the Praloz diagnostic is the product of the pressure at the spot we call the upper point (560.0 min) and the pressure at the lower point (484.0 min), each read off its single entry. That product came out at 91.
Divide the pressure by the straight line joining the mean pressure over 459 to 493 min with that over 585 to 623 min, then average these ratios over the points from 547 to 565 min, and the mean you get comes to 0.98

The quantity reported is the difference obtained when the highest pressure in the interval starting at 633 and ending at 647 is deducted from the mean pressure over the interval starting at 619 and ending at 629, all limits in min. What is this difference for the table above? -1.6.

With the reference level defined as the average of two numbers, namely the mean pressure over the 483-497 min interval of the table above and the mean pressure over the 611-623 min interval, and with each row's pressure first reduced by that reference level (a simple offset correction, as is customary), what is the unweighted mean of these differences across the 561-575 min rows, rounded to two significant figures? 1.2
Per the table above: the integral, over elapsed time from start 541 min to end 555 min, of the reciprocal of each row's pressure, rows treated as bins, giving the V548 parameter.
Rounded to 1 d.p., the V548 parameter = 1.7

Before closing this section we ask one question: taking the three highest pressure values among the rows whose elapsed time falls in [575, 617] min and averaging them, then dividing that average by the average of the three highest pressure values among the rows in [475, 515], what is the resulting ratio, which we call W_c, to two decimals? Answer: 1.05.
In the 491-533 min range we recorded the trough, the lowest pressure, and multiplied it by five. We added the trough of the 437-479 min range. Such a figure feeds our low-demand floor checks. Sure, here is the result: 43.5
